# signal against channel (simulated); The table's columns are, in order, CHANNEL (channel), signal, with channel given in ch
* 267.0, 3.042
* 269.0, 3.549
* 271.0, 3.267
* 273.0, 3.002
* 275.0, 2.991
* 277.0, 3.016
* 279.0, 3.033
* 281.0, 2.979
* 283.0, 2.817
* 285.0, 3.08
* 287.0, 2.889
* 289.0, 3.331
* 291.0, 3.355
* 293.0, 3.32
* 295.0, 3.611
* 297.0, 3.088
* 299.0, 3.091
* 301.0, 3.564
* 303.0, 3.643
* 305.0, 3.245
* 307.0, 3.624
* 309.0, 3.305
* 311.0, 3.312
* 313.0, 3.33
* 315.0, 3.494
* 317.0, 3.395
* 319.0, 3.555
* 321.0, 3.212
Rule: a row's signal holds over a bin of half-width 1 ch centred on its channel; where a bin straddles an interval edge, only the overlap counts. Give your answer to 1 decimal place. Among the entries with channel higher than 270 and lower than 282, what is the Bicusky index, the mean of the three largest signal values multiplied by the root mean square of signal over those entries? 9.5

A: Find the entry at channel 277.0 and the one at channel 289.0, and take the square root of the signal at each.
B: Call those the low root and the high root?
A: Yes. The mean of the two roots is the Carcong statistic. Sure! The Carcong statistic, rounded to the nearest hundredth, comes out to 1.78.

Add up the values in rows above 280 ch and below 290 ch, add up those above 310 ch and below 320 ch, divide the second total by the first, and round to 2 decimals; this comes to 1.13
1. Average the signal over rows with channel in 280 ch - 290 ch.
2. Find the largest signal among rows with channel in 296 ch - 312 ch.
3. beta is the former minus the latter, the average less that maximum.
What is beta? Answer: -0.62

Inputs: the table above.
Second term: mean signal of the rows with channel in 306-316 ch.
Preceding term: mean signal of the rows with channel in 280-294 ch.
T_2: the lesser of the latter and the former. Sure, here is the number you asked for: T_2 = 3.11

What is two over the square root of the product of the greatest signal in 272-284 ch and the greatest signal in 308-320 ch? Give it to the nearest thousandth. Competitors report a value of 0.609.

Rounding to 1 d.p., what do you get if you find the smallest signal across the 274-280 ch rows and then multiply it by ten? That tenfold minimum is 29.9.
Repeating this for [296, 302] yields 30.9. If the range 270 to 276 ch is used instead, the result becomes 29.9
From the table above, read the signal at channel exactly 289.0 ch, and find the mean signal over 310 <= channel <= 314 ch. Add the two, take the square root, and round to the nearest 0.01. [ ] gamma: 2.58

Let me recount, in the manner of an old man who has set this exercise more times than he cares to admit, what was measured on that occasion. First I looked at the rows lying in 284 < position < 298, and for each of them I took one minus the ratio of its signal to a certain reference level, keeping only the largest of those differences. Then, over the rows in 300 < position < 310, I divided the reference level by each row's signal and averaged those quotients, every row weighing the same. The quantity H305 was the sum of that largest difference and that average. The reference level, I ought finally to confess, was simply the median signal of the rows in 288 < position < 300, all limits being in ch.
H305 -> 1.09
